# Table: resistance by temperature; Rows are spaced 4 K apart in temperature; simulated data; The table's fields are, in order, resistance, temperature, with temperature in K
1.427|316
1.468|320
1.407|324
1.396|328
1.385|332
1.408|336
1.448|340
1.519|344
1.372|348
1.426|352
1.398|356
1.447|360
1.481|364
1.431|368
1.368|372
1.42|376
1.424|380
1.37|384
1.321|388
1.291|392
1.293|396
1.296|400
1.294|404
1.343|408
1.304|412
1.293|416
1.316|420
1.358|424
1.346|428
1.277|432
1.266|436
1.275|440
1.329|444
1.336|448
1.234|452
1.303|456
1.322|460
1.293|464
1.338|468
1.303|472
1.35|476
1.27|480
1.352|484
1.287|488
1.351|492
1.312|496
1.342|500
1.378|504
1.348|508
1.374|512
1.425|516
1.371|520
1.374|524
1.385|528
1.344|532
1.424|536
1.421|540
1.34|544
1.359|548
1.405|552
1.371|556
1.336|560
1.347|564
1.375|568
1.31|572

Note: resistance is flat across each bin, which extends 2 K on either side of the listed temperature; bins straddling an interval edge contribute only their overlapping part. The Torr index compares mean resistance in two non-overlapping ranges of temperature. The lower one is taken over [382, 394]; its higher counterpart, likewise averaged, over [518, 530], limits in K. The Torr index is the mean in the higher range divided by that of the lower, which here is 1.04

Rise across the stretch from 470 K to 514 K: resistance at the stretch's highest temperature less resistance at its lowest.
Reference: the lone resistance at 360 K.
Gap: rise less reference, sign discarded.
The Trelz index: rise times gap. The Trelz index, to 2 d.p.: 0.10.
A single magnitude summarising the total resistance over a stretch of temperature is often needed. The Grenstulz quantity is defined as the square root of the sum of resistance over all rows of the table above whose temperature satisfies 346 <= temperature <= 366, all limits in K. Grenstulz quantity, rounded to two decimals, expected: 2.67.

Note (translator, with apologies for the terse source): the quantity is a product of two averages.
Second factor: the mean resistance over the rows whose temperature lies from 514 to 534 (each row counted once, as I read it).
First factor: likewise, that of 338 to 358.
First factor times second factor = 1.98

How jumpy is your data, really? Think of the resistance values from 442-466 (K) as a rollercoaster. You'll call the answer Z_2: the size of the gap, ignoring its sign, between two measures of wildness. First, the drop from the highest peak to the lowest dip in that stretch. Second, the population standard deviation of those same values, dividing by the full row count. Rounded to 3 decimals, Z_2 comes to 0.068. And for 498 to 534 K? 0.059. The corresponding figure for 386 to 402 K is 0.018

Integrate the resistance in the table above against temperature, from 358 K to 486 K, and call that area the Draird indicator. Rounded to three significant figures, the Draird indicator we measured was 171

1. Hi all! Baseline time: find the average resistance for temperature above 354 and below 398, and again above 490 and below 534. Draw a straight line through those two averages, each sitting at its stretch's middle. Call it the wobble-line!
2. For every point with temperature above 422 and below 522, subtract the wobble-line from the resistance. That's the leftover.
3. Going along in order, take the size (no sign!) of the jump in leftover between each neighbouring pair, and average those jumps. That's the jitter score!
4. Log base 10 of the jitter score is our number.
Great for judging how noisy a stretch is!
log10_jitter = -1.35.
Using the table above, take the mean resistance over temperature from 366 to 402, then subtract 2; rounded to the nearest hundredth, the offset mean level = -0.64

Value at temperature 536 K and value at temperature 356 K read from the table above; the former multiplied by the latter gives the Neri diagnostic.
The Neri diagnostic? 1.99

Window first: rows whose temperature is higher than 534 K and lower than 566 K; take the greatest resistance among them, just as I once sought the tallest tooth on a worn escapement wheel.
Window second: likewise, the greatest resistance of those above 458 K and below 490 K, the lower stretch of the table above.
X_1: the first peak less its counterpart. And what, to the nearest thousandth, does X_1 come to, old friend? 0.072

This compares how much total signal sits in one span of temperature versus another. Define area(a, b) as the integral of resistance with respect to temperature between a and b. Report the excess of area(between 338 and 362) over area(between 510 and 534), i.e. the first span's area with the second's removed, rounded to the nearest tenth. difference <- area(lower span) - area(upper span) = 1.3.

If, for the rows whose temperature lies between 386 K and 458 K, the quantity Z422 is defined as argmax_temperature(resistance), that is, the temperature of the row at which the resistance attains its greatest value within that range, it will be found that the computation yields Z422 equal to 424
